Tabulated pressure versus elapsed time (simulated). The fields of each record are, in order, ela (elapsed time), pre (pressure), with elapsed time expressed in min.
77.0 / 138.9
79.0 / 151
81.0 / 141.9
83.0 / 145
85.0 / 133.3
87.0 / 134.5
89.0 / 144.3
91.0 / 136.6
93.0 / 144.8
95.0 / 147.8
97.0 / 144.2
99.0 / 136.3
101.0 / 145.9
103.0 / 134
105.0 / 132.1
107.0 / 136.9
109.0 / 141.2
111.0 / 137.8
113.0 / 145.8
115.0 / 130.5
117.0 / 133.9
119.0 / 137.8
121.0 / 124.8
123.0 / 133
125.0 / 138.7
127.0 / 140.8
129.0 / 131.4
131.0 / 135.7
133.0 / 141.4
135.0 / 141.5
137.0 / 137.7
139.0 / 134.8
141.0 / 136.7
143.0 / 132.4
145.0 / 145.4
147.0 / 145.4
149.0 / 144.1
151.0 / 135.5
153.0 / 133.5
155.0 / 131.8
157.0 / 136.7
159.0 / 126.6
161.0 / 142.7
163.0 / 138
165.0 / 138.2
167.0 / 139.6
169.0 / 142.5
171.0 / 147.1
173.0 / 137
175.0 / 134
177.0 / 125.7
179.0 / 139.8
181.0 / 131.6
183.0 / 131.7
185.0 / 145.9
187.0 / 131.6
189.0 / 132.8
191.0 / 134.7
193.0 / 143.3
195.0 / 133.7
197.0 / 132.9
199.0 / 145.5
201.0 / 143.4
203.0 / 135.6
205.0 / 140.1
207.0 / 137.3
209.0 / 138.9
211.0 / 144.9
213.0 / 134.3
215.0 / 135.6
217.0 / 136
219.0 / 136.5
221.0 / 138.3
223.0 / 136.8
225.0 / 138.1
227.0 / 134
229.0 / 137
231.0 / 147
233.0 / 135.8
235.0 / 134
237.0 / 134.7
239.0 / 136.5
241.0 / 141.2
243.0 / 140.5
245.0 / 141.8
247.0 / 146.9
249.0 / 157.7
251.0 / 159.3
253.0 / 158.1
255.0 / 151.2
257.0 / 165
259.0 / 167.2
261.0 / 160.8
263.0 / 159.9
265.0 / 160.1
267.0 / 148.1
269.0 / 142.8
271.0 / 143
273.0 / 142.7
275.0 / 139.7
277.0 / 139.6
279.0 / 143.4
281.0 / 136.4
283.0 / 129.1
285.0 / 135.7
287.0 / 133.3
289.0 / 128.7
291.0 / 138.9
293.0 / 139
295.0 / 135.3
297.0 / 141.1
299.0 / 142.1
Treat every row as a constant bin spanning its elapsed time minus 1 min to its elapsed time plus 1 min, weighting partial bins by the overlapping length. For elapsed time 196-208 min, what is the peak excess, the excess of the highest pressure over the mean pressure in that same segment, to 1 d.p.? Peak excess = 6.4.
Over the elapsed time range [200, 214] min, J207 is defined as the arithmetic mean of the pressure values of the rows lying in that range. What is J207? 139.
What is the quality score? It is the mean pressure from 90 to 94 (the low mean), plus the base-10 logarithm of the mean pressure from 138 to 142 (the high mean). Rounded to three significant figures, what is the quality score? 143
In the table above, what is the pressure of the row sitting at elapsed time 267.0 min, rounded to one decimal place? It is 148.1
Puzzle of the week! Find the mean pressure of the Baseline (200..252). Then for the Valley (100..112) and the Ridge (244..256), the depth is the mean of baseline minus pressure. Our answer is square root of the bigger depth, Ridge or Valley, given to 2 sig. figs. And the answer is 1.4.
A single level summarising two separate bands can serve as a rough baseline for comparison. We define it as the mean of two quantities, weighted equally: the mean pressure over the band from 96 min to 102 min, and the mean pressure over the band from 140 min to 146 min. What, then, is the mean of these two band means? 140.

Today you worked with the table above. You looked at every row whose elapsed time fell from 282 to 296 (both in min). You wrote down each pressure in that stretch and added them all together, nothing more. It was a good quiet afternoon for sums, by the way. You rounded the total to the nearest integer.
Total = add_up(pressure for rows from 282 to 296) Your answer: 940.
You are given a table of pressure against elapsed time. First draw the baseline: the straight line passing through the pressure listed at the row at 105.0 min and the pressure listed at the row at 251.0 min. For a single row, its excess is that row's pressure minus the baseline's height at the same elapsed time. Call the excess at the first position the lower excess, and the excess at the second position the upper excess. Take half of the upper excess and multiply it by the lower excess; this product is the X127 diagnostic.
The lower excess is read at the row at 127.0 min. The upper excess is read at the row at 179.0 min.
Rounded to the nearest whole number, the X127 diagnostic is -14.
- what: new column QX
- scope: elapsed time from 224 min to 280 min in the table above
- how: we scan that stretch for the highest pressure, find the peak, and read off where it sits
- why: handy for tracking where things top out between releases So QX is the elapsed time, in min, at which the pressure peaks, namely 259.0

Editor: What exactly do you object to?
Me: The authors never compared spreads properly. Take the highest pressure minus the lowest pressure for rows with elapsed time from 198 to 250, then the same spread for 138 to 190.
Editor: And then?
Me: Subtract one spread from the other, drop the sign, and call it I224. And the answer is 2.3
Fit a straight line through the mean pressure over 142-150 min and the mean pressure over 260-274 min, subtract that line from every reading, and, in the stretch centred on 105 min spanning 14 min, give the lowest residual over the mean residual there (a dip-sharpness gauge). 6.9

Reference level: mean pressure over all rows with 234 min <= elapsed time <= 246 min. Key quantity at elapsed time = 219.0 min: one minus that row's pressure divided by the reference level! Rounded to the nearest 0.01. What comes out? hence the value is 0.01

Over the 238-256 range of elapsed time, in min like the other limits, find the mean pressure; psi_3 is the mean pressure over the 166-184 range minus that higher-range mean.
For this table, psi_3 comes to -11.6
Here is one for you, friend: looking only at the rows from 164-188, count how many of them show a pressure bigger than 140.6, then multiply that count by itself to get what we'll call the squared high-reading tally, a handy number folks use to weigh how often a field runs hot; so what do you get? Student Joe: 9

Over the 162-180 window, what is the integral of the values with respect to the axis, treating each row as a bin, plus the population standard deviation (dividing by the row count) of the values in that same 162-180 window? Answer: 2489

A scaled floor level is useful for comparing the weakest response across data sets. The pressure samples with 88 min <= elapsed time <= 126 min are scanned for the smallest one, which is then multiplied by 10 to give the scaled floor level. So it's 1248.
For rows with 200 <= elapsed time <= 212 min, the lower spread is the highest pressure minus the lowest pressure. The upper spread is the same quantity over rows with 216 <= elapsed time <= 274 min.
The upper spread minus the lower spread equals 24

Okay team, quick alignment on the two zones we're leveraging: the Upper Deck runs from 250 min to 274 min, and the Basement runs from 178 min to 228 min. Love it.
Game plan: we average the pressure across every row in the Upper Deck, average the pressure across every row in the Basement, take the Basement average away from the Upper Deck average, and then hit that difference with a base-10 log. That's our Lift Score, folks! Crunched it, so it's 1.2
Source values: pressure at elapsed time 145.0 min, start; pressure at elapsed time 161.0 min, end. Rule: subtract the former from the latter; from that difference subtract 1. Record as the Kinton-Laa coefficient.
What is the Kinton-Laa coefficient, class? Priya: -3.7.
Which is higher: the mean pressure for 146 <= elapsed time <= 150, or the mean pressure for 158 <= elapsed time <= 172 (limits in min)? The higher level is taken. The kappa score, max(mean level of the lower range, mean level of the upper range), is 145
